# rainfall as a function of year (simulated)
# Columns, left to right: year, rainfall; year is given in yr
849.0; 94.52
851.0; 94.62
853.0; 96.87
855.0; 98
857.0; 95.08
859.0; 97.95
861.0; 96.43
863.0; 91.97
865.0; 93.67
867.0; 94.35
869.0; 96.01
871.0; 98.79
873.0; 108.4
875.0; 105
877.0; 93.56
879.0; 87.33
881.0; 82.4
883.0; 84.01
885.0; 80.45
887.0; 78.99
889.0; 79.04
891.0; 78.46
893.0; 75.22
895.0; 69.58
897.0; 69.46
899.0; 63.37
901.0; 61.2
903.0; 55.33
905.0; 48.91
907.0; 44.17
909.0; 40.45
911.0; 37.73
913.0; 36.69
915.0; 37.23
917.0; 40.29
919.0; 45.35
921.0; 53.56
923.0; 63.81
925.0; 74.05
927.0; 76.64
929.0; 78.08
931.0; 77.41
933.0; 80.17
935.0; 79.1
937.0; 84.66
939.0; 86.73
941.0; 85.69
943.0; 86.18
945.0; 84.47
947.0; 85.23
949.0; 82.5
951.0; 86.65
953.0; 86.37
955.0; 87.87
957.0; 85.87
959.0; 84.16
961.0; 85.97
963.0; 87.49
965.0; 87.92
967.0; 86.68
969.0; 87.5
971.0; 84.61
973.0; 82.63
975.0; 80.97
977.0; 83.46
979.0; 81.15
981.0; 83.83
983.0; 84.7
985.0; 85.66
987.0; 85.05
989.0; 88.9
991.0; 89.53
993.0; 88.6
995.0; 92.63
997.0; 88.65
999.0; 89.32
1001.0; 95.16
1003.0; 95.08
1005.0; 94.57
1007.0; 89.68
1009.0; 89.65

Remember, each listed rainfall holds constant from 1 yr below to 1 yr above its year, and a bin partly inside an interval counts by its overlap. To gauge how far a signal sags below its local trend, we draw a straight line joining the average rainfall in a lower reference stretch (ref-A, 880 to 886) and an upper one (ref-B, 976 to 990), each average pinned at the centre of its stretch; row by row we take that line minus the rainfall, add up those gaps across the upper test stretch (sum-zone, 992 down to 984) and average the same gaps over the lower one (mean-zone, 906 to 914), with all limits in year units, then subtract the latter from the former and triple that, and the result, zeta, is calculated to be -159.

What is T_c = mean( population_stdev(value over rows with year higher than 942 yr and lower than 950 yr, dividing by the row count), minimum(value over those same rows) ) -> 41.9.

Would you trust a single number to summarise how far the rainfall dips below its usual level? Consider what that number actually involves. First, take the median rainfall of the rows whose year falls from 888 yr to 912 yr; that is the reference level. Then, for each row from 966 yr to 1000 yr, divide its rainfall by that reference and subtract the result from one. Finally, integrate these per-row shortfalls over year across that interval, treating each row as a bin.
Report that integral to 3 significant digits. -13.0 yr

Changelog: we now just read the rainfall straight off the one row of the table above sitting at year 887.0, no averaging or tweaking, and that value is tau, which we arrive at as 78.99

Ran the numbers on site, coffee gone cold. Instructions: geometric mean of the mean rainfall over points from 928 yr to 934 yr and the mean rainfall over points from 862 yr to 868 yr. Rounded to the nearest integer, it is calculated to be 86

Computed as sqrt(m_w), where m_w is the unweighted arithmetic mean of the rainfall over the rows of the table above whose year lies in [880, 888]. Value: 9.0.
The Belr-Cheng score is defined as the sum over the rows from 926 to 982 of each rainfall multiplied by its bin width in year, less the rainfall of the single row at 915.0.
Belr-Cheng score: 4663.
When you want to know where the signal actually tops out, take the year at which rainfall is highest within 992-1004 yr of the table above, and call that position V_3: 1001.0 yr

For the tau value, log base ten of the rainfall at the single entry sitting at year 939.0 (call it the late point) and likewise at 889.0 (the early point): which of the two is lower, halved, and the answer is 0.949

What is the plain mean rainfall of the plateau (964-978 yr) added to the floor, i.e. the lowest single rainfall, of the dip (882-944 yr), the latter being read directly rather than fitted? 122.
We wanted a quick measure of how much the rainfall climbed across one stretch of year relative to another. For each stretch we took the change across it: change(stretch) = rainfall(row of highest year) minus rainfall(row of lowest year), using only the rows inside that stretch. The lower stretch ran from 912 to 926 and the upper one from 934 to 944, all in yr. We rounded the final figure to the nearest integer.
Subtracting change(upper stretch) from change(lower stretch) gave 30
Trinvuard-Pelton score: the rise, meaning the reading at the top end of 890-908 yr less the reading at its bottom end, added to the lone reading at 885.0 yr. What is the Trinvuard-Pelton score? 46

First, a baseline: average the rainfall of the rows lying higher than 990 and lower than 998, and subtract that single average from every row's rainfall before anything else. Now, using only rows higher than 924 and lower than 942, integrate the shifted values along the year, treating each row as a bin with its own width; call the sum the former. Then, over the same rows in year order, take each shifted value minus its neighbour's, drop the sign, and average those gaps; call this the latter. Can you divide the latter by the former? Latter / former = -0.012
